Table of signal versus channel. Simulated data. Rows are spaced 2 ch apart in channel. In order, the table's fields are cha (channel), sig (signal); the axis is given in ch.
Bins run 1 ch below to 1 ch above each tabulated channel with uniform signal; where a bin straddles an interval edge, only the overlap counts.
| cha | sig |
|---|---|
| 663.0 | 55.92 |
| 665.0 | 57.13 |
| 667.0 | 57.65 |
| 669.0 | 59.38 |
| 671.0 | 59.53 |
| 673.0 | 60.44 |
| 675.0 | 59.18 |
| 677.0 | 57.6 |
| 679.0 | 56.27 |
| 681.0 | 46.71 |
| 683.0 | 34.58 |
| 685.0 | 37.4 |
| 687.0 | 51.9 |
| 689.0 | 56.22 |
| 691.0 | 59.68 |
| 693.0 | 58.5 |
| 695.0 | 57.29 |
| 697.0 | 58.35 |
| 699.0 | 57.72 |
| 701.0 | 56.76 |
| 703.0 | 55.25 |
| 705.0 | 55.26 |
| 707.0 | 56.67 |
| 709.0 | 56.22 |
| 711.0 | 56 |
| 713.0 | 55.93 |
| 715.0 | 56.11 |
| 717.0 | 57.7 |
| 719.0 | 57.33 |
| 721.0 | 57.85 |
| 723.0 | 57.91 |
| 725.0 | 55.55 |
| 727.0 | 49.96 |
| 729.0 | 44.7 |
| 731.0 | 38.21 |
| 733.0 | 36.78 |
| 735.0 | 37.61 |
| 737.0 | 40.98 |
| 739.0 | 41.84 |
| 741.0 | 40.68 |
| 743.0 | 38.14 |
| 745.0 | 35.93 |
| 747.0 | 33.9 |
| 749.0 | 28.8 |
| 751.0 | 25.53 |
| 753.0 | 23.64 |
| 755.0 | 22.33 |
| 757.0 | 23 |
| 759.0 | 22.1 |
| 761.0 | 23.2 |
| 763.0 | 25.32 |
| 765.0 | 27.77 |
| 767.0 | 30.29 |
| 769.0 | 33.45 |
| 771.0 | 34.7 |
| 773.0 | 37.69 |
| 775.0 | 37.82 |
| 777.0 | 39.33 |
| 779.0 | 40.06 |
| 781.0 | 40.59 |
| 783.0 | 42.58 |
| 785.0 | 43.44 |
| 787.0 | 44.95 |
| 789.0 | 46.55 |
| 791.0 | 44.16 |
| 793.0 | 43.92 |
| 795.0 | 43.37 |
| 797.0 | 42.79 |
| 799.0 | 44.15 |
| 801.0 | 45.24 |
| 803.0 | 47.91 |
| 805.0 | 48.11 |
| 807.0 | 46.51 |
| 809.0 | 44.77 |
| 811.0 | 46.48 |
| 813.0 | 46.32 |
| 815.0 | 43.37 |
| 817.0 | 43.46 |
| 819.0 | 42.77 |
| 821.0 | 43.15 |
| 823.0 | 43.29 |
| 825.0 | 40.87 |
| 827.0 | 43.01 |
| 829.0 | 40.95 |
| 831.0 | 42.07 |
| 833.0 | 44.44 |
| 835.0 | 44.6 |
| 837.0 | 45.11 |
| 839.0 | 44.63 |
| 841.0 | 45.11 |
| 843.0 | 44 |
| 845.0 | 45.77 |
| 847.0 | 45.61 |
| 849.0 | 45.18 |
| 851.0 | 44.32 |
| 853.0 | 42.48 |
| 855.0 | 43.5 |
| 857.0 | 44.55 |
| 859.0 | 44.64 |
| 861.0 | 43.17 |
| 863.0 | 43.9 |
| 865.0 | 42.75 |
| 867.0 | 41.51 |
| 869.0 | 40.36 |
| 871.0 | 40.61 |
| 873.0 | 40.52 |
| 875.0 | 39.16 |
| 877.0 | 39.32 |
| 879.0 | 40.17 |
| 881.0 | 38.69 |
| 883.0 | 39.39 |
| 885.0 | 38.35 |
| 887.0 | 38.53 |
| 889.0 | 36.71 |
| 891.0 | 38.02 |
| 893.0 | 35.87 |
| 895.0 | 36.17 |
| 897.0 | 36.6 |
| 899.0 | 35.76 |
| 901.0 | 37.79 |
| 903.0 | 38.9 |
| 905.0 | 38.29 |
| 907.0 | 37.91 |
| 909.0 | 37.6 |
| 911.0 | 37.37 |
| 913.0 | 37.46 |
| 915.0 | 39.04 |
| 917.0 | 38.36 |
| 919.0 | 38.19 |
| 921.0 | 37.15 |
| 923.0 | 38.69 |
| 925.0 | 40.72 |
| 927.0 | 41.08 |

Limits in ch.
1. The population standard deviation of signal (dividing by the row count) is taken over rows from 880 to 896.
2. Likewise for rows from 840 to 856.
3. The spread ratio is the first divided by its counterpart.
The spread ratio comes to 1.14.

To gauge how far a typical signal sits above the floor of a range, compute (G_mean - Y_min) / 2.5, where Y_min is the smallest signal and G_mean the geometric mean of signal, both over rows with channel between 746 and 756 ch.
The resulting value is 1.7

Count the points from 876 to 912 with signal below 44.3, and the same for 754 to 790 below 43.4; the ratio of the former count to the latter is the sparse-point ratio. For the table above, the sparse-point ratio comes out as 1.2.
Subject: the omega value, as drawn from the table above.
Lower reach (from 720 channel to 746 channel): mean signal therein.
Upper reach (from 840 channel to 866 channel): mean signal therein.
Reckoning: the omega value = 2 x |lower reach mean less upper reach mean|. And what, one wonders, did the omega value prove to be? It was 0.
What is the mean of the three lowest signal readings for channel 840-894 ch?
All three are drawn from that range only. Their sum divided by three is 37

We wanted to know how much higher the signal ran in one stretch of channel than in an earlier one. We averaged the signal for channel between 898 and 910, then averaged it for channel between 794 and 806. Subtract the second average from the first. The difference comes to -7.6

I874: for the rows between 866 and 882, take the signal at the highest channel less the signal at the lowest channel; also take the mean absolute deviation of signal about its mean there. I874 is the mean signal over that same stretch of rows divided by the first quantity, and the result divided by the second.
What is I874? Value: -19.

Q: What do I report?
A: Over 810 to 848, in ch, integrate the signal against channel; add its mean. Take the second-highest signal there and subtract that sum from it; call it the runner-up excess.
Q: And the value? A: -1668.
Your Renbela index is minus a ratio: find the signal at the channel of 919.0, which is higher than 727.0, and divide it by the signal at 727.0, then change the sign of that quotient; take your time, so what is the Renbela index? -0.76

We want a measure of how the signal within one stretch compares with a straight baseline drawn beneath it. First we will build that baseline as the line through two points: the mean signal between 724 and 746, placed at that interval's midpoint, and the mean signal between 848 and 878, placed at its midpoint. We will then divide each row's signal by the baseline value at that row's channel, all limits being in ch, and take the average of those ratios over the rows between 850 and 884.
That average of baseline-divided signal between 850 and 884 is 0.98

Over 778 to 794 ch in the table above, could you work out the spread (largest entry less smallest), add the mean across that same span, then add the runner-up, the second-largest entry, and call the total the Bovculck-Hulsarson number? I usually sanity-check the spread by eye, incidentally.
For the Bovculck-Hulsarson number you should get 95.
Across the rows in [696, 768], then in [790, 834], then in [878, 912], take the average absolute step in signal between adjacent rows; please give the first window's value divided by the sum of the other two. 0.8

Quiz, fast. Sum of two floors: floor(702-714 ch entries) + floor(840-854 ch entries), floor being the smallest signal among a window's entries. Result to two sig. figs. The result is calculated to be 98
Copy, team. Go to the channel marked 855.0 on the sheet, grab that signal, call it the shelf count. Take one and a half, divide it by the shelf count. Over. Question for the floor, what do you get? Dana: 0.034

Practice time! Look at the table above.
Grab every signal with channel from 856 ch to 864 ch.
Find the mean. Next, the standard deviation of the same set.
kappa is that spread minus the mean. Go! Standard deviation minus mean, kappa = -43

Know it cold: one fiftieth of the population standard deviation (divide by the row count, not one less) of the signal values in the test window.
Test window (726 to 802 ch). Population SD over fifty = 0.156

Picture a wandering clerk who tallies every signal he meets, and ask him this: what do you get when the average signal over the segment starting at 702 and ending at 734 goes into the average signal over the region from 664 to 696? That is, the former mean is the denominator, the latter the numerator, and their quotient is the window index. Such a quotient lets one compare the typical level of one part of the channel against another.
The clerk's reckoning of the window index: 1.03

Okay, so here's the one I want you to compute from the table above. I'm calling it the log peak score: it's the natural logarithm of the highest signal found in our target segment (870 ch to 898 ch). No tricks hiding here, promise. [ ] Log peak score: 3.70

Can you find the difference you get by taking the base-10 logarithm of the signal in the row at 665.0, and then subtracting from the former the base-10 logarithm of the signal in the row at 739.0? 0.14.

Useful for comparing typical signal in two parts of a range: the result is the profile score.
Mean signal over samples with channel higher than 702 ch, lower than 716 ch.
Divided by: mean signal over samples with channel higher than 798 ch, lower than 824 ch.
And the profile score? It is 1.24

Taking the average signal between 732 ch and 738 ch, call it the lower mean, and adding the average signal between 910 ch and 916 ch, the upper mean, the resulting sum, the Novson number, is 76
